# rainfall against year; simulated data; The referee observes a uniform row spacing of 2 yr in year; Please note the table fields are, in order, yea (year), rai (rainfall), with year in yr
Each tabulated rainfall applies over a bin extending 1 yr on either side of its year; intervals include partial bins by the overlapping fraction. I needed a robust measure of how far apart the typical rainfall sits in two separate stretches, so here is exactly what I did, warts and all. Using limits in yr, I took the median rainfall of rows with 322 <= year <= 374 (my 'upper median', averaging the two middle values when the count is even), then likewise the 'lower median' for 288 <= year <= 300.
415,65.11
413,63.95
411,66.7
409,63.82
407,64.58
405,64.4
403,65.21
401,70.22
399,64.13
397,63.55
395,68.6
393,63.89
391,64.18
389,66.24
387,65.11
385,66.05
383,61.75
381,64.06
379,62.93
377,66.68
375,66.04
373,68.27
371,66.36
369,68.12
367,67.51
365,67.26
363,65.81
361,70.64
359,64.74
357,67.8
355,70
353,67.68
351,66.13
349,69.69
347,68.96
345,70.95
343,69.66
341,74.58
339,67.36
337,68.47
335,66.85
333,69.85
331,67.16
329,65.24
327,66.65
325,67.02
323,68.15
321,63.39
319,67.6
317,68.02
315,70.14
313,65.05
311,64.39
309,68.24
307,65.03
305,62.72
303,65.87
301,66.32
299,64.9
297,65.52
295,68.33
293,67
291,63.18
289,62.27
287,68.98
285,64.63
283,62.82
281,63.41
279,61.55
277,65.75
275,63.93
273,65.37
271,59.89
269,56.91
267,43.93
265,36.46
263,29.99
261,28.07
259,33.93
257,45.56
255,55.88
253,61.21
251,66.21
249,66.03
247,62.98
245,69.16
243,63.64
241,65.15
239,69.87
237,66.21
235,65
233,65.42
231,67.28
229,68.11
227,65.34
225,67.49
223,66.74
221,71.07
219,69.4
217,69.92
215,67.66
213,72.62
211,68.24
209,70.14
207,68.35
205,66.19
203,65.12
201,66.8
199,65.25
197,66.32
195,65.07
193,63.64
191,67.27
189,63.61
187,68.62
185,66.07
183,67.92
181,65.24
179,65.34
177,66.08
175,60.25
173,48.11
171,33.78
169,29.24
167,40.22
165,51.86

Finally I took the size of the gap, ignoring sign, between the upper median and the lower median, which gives 2.5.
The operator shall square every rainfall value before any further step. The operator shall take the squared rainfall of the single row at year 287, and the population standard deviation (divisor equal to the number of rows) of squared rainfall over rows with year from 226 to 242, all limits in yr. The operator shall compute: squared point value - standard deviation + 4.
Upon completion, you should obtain 4543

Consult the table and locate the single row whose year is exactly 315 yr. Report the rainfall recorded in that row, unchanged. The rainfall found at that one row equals 70.14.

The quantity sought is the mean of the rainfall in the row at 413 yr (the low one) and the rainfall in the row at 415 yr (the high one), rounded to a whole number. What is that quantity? 65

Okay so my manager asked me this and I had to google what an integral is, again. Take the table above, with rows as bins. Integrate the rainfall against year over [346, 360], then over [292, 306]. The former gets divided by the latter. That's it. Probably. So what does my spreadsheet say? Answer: 1.03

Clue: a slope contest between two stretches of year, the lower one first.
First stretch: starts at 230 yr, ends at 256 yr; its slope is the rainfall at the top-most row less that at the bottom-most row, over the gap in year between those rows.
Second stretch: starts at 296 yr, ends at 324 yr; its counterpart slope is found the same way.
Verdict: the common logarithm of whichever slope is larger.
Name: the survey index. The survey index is -1.0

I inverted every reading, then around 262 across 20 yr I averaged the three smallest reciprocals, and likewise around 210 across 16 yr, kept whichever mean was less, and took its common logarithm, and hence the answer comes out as -1.85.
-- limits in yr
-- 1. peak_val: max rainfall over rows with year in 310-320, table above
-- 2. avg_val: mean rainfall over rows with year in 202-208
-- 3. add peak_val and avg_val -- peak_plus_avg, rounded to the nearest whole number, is 137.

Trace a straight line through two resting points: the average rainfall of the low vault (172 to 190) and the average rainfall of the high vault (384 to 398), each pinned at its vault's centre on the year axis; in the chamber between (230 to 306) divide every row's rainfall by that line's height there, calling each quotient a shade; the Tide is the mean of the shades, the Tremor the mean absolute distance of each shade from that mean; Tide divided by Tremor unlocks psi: 8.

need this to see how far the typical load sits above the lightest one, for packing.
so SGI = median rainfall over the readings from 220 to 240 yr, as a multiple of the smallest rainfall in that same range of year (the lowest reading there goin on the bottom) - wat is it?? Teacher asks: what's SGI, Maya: 1.031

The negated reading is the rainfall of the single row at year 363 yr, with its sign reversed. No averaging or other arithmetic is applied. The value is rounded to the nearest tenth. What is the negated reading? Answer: -65.8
